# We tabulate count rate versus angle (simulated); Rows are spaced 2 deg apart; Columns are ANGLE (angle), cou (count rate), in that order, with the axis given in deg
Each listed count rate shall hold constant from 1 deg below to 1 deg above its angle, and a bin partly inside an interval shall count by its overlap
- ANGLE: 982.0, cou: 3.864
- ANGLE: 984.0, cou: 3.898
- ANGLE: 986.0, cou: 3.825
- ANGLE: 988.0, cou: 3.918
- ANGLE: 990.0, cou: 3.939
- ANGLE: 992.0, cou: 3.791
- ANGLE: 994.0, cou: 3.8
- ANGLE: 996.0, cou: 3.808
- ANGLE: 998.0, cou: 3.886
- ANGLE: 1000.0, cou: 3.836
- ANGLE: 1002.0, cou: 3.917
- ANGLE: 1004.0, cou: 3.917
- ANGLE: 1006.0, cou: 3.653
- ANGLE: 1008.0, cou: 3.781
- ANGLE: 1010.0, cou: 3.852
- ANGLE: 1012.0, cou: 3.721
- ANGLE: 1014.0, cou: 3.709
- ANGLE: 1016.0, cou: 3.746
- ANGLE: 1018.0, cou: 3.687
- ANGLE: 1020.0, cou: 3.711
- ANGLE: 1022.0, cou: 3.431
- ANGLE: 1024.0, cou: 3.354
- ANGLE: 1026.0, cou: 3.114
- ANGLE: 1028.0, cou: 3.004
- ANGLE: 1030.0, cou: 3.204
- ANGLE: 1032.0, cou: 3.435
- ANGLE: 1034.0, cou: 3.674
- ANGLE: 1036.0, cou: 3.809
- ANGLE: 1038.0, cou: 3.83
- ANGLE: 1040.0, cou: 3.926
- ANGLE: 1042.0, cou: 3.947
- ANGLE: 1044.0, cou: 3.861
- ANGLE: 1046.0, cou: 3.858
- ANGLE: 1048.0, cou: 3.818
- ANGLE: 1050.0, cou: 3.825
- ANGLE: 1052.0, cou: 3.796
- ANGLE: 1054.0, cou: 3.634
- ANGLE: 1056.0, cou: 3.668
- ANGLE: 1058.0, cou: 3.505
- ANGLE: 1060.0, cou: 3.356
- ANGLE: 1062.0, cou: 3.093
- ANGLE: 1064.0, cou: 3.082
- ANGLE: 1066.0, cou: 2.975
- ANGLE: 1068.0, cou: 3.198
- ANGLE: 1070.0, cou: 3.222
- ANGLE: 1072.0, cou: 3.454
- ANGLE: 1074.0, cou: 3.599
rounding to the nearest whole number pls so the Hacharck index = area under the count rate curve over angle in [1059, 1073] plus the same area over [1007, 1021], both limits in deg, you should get 97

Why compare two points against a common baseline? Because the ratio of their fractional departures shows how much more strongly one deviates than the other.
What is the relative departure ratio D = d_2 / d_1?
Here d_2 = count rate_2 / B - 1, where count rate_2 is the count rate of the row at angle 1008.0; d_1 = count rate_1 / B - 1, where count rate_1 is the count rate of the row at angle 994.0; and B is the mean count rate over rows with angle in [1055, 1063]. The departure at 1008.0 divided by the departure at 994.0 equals 1.0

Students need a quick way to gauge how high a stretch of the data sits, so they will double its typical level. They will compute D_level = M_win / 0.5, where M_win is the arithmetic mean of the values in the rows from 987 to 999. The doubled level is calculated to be 7.71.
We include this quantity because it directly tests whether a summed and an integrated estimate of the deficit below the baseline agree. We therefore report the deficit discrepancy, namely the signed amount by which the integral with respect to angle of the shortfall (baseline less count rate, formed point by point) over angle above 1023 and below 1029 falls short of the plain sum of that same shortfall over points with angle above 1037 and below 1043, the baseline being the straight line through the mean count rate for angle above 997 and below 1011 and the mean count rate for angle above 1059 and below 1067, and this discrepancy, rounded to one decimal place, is -4.0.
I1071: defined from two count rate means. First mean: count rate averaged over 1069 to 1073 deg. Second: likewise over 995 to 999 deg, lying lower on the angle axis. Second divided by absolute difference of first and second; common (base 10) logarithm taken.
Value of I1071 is 0.88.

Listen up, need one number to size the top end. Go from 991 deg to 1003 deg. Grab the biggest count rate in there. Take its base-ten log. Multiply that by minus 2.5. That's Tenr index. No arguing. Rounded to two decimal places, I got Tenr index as -1.48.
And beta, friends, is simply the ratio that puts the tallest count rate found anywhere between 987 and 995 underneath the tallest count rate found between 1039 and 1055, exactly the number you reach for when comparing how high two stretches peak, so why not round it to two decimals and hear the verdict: 1.00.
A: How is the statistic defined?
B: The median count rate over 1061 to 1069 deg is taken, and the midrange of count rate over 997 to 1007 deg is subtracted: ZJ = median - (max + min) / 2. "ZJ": -0.70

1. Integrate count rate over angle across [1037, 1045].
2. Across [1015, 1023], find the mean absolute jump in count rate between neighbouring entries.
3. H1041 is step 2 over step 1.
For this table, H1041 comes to 0.0039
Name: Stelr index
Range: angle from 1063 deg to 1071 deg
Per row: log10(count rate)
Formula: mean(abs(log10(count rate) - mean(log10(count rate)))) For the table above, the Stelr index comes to 0.013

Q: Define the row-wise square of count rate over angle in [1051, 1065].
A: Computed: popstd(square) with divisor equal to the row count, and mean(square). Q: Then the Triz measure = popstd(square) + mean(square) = 13.7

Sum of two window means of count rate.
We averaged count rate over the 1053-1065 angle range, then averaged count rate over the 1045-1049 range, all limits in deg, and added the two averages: 7.2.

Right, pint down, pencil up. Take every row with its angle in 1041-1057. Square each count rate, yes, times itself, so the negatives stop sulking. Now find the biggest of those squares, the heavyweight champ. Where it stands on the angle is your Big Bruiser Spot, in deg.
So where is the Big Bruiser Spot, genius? 1042.0 deg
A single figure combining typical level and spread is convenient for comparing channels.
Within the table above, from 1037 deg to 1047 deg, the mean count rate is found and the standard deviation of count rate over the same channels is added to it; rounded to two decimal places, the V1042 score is 3.93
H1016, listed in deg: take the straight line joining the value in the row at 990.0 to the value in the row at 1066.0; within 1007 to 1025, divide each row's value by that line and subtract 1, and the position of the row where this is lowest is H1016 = 1024.0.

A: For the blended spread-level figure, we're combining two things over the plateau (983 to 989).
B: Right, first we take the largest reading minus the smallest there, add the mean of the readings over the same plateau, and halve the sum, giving 1.99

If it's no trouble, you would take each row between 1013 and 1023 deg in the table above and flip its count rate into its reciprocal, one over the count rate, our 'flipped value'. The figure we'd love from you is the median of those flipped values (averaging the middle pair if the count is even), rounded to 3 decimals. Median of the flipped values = 0.270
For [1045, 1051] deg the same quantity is 0.261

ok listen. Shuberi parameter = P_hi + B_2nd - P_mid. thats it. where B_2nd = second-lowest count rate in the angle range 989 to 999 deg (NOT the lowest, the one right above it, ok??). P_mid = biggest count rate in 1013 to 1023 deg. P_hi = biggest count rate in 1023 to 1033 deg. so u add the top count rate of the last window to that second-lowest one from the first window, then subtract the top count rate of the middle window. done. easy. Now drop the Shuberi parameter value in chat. 3.5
